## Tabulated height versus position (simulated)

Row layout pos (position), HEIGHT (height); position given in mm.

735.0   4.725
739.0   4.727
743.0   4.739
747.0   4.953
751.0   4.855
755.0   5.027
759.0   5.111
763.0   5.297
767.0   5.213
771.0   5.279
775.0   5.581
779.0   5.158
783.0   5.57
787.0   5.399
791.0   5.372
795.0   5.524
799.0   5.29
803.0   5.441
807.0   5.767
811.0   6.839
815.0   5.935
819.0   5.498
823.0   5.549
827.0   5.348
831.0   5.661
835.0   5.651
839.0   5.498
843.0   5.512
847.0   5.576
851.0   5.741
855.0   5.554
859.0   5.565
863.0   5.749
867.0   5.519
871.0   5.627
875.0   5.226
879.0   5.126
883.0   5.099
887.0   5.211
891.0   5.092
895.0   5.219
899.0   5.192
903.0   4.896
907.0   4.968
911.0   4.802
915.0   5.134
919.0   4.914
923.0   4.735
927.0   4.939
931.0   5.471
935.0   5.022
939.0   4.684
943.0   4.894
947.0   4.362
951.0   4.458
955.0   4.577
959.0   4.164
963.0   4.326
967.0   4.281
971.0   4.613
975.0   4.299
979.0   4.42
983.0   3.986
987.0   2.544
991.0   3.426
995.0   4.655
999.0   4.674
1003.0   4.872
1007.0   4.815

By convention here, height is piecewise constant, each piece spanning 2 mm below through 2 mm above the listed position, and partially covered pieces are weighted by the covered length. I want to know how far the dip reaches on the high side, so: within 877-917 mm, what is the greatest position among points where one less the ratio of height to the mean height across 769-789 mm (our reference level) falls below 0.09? 915.0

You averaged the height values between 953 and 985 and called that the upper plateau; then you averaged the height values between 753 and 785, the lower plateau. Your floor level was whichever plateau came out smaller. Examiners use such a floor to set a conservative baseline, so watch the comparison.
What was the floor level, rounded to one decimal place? 4.3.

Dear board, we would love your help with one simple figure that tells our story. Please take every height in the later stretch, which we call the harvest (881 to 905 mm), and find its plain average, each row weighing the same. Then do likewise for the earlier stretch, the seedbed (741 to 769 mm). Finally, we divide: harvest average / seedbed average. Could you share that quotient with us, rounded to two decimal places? 1.02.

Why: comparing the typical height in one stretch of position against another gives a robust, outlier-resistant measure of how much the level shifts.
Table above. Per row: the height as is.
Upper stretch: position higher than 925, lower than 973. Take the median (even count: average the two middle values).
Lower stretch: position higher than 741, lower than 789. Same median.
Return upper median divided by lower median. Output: 0.886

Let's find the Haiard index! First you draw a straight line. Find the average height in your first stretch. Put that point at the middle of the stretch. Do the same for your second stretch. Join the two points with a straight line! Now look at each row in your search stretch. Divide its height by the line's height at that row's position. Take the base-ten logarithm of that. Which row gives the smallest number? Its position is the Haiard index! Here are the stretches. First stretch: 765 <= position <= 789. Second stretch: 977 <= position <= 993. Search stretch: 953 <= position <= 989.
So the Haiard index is 987.0 mm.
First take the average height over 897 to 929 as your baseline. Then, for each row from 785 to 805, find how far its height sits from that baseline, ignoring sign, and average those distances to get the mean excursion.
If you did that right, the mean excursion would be 0.46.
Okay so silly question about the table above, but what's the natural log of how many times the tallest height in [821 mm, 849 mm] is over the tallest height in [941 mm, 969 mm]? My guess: 0.15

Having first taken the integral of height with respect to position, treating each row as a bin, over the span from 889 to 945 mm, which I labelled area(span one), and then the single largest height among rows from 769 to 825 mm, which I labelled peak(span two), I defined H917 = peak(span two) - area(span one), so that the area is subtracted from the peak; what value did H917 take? -273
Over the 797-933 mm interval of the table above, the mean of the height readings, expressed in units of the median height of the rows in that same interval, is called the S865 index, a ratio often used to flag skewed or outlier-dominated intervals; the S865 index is 0.988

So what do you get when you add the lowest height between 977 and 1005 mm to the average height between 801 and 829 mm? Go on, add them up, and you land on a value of 8.3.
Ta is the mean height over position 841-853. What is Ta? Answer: 5.61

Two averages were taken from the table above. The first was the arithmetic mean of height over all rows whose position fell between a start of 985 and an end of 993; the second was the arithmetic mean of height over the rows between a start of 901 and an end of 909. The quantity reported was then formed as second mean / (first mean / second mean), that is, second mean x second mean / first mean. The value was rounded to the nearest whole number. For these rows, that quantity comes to 8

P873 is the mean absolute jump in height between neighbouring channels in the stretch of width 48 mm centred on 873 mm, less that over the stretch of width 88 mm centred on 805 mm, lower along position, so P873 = -0.12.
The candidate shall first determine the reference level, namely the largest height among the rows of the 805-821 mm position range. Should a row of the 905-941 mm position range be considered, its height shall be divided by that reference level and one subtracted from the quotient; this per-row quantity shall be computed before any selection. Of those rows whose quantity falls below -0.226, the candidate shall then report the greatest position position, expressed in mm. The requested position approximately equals 939.0 mm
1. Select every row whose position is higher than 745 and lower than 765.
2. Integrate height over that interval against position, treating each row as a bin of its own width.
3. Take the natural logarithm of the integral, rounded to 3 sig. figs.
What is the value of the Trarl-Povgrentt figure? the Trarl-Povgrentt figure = 4.61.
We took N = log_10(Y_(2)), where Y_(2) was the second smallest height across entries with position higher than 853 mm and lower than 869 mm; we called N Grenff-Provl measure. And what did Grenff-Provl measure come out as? 0.745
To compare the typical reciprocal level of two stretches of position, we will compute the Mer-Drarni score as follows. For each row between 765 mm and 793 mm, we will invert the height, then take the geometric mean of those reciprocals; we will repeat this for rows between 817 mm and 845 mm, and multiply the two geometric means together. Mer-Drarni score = 0.0337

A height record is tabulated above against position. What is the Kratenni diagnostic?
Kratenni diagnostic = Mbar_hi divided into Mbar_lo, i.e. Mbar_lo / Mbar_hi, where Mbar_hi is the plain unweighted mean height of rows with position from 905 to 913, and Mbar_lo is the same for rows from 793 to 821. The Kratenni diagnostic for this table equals 1.18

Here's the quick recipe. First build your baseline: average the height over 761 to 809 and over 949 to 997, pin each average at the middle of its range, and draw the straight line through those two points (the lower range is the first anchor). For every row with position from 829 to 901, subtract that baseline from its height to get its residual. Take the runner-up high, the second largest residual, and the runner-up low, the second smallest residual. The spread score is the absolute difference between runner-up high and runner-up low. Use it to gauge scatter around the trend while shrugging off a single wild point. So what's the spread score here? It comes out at 0.45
